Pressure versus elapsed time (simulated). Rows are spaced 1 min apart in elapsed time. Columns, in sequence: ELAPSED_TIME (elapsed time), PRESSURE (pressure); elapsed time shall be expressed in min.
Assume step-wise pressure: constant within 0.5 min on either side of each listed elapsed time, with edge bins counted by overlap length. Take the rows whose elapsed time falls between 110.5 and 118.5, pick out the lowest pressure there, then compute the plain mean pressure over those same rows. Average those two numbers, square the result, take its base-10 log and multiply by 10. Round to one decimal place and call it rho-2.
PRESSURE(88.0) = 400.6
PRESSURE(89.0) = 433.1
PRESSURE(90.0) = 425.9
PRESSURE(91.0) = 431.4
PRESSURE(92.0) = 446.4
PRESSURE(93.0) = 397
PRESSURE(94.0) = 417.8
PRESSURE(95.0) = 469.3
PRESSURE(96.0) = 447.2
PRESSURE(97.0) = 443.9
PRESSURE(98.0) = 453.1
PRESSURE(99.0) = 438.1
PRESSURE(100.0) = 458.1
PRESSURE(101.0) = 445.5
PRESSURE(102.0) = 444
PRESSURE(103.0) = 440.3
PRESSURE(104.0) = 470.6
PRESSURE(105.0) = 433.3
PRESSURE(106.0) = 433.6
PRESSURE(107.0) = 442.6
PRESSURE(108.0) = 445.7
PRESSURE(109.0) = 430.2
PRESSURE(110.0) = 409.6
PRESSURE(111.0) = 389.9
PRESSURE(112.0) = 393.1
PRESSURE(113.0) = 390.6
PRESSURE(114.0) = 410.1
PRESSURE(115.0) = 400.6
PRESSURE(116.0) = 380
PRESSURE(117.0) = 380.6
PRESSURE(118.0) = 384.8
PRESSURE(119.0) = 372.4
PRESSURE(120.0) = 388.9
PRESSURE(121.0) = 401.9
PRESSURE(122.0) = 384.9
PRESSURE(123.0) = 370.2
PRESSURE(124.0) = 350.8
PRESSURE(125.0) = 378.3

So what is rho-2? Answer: 51.7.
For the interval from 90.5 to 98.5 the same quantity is 52.4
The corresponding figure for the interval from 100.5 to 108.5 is 52.8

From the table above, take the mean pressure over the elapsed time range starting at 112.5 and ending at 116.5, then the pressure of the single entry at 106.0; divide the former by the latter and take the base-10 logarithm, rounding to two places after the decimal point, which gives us -0.04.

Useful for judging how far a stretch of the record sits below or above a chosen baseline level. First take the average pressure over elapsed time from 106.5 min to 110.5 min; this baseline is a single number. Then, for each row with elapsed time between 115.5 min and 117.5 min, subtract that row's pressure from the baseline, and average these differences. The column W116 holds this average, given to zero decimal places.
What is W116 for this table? 52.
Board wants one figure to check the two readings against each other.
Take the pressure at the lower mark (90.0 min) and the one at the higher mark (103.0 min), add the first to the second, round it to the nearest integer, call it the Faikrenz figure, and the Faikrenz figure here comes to 866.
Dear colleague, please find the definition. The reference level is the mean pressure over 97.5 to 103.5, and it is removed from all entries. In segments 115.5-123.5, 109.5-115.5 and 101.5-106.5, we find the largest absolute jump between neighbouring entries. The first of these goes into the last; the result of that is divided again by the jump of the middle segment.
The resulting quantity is 0.11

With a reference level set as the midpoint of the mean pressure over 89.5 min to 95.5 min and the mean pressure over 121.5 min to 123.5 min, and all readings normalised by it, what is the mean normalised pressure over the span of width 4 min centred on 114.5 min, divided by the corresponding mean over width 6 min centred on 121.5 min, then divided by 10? 0.105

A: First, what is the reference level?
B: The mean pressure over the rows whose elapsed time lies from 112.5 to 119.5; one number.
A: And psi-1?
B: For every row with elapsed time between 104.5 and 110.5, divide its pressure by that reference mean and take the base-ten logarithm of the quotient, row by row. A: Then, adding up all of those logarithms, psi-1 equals 0.28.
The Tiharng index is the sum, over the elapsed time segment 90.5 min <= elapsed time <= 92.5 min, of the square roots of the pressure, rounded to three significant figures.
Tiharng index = 41.9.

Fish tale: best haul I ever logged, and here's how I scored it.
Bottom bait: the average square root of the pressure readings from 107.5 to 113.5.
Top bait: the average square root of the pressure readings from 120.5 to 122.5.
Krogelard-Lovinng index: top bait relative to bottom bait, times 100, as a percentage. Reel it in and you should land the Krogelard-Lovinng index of 98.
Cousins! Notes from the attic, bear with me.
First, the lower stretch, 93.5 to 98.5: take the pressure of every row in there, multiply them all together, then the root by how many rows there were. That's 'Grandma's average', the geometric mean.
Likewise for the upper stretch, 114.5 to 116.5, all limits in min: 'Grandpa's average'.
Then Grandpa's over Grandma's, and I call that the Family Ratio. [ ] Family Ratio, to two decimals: 0.87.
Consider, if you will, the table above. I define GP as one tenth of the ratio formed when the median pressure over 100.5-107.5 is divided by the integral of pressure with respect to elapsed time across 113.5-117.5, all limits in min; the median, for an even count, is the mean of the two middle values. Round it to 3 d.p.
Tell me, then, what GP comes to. 0.028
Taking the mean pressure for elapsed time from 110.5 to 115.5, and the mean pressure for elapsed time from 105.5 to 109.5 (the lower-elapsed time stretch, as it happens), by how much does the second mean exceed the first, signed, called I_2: 41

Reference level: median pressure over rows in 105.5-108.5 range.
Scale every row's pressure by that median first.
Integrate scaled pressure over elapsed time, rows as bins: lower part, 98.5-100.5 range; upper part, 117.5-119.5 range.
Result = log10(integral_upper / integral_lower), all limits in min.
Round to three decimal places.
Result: -0.073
